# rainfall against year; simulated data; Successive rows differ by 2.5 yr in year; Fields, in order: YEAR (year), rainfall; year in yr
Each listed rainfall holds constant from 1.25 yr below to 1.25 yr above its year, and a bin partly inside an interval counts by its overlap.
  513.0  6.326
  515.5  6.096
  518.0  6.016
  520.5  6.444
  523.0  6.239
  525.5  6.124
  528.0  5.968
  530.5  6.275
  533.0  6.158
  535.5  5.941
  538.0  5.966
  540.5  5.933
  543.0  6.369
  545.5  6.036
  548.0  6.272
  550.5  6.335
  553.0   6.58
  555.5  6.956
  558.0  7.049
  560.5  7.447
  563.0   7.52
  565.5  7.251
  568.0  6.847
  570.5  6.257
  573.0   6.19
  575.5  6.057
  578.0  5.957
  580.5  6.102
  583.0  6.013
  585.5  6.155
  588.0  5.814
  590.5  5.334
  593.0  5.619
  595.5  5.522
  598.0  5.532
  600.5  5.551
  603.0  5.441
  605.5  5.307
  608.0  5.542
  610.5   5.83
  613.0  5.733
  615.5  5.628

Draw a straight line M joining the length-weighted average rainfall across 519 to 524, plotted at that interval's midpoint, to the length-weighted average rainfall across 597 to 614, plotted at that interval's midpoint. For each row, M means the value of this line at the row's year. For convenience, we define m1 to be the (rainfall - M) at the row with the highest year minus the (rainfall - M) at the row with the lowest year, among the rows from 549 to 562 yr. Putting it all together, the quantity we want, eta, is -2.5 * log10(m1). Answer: -0.2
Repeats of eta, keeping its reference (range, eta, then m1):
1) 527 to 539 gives 2.6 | 0.09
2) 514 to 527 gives 2.3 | 0.12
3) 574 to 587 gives 1.8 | 0.19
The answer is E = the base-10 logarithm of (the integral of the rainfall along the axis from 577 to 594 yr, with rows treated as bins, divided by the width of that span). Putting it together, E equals 0.768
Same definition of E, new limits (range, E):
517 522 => 0.795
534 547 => 0.782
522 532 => 0.789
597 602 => 0.743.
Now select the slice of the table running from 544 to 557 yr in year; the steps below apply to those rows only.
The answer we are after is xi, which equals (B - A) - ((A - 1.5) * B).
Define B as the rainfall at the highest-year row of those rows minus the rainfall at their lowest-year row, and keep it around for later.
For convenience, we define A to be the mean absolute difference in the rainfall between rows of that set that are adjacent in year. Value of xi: 1.9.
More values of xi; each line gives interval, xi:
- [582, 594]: -1.2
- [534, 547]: 0.0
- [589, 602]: 0.4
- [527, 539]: -0.2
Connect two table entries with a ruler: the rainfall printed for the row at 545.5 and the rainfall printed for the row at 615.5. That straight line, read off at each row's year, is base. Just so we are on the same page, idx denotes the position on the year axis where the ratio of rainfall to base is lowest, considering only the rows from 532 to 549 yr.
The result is 535.5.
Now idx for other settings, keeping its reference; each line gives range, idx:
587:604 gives 590.5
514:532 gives 518.0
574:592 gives 590.5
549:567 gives 550.5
